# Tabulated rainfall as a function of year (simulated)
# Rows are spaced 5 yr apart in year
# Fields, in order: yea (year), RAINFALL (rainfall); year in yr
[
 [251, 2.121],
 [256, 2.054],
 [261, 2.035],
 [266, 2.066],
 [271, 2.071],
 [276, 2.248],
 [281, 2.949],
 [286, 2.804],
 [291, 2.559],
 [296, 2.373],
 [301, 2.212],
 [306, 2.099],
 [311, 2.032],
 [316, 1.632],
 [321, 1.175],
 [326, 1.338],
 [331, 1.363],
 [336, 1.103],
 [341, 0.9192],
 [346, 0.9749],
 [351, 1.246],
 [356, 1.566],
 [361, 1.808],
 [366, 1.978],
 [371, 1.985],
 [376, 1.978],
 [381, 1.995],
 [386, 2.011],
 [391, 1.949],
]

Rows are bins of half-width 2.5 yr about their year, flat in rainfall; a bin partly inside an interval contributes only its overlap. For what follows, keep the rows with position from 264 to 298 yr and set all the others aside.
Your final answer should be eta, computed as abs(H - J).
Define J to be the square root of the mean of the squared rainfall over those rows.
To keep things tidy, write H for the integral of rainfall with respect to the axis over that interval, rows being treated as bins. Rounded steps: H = 83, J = 2.46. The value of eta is 81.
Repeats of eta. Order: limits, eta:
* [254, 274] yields 39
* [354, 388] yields 63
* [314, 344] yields 36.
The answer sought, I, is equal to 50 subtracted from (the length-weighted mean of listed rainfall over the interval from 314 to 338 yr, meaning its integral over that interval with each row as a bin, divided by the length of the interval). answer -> -48.7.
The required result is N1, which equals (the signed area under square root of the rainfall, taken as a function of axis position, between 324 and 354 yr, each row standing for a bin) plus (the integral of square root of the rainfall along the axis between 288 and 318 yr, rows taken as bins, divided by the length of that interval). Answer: 33.7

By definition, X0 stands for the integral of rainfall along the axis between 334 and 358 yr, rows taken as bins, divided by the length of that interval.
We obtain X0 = 1.15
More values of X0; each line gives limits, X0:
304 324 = 1.72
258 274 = 2.06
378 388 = 2.00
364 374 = 1.98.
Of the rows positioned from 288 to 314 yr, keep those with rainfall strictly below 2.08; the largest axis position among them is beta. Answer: 311 yr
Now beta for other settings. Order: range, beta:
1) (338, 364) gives 361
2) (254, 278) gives 271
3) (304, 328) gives 326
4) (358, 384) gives 381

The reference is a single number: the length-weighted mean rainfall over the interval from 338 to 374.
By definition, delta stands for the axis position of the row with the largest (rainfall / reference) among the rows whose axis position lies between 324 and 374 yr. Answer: 371 yr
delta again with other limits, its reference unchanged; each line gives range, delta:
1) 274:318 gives 281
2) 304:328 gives 306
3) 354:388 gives 386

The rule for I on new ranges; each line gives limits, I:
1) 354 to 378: -48.1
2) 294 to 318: -47.9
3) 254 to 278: -47.9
